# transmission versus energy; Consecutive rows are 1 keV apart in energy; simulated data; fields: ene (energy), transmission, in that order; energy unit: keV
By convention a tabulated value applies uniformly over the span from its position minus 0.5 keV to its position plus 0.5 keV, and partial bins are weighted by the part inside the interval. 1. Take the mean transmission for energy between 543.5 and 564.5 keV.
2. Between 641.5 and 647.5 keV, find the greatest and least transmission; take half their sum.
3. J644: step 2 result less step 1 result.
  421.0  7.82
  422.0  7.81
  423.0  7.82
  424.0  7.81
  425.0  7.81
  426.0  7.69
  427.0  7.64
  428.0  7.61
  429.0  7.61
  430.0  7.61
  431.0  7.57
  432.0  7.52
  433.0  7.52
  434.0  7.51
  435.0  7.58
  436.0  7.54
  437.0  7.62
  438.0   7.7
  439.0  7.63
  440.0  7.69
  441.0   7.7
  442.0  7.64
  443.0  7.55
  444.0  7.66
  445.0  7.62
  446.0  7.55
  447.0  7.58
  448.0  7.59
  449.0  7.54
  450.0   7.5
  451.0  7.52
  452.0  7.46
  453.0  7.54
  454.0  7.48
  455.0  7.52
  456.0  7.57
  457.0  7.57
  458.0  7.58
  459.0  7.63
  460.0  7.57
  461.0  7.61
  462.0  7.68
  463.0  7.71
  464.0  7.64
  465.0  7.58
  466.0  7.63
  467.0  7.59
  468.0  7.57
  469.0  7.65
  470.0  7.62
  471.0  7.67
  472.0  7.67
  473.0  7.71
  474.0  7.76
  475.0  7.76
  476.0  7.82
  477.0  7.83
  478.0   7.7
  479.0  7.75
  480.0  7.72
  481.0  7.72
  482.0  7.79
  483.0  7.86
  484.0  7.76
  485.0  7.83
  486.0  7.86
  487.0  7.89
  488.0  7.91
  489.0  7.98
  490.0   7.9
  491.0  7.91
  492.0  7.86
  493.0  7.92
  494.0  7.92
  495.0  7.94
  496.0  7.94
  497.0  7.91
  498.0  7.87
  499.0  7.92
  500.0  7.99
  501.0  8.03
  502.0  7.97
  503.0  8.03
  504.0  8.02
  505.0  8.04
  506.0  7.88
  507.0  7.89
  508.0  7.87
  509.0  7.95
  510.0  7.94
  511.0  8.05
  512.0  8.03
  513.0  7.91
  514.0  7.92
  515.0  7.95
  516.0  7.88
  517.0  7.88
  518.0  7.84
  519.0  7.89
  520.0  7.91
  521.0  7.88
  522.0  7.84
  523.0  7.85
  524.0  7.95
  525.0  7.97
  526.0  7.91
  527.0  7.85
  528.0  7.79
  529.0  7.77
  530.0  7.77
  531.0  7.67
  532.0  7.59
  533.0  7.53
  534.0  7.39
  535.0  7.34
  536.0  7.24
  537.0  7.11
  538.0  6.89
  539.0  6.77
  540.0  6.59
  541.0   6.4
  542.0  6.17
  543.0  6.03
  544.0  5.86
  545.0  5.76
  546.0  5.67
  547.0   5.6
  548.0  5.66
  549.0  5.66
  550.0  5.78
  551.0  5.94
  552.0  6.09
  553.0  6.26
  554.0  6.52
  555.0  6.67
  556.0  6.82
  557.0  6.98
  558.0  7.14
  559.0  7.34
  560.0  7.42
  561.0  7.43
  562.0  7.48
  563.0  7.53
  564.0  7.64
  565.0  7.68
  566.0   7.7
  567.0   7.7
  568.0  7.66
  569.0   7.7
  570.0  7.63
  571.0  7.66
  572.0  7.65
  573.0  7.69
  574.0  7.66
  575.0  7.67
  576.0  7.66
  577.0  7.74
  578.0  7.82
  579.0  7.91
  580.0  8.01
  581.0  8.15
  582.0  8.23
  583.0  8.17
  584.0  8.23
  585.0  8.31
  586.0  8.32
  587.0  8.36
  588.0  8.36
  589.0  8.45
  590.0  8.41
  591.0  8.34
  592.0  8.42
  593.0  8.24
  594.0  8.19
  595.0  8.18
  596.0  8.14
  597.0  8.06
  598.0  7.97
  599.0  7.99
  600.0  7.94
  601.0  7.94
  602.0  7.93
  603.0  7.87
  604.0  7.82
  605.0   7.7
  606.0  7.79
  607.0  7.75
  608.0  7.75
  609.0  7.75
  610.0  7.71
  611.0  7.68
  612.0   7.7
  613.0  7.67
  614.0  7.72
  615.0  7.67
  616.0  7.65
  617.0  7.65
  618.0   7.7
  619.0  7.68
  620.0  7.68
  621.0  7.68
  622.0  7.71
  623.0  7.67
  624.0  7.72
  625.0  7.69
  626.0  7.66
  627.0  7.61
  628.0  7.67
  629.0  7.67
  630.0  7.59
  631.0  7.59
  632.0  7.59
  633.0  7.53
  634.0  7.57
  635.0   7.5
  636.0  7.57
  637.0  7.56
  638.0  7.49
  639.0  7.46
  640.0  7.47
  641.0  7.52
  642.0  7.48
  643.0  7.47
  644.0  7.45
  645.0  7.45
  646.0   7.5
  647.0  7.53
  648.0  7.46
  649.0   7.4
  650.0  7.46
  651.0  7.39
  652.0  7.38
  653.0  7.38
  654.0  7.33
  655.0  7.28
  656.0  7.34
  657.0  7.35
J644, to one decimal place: 1.0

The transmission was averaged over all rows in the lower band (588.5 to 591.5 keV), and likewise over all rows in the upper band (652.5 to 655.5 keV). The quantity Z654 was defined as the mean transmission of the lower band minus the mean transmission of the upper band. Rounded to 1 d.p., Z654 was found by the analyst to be 1.1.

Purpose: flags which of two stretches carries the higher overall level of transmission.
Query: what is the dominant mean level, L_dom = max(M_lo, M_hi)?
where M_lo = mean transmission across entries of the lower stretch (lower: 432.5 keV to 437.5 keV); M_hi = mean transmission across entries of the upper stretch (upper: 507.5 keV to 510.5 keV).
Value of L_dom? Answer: 7.92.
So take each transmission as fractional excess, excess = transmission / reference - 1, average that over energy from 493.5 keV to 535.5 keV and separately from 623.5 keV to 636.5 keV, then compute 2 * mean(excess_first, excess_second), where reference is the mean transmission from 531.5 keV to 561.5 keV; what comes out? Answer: 0.35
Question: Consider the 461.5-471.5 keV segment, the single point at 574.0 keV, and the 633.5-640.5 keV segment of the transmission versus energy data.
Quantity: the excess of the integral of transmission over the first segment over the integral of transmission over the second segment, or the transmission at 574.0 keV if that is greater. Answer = 24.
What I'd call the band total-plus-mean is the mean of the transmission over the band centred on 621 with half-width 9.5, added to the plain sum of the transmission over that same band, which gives 153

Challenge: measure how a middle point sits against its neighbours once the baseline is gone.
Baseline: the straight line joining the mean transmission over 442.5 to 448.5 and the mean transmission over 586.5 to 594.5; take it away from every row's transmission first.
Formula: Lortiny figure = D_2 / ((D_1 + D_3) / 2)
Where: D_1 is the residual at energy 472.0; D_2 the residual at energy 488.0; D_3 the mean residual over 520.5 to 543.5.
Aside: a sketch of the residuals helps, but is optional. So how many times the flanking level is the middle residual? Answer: -0.26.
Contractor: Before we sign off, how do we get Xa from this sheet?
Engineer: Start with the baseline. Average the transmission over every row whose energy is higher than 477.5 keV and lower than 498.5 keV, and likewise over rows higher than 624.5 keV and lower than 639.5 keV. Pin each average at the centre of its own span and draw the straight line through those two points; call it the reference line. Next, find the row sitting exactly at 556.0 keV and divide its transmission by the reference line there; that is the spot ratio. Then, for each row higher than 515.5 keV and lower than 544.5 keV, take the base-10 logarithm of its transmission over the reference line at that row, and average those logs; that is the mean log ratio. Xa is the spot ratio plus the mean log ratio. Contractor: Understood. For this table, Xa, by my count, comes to 0.86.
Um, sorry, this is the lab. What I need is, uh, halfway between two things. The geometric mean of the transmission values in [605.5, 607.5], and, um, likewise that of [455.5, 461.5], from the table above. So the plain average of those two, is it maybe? 7.68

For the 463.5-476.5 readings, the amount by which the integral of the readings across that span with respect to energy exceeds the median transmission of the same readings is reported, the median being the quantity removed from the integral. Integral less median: 92.0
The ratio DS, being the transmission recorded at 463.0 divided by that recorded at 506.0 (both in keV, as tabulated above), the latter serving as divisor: 0.98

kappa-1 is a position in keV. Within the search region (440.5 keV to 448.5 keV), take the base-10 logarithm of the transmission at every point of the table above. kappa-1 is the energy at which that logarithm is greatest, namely 441.0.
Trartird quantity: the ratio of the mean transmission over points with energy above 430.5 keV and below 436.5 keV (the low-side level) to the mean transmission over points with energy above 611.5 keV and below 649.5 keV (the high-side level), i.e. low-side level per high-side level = 0.99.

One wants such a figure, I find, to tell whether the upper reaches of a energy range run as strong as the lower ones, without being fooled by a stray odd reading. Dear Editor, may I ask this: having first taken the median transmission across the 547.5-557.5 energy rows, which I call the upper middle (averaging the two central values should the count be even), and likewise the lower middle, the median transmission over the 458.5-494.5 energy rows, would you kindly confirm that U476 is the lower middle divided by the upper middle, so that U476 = 1.25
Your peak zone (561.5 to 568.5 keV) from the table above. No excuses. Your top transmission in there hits 7.7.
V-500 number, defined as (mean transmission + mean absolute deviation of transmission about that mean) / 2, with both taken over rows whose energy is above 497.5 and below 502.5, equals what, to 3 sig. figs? 4.00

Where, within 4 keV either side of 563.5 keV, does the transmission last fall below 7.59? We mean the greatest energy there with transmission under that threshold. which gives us 563.0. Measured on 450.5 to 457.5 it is 457.0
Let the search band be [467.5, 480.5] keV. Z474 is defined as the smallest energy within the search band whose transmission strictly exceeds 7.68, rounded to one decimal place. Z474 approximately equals 473.0 keV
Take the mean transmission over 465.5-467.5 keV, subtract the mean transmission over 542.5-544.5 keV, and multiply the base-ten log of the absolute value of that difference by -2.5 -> -1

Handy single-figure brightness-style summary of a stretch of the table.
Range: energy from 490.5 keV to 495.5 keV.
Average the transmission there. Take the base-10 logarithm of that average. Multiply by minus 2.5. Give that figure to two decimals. -2.25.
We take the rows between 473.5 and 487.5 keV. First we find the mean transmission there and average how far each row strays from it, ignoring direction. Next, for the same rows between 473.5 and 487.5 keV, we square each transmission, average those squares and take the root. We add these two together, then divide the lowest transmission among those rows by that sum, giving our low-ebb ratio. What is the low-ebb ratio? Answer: 0.982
